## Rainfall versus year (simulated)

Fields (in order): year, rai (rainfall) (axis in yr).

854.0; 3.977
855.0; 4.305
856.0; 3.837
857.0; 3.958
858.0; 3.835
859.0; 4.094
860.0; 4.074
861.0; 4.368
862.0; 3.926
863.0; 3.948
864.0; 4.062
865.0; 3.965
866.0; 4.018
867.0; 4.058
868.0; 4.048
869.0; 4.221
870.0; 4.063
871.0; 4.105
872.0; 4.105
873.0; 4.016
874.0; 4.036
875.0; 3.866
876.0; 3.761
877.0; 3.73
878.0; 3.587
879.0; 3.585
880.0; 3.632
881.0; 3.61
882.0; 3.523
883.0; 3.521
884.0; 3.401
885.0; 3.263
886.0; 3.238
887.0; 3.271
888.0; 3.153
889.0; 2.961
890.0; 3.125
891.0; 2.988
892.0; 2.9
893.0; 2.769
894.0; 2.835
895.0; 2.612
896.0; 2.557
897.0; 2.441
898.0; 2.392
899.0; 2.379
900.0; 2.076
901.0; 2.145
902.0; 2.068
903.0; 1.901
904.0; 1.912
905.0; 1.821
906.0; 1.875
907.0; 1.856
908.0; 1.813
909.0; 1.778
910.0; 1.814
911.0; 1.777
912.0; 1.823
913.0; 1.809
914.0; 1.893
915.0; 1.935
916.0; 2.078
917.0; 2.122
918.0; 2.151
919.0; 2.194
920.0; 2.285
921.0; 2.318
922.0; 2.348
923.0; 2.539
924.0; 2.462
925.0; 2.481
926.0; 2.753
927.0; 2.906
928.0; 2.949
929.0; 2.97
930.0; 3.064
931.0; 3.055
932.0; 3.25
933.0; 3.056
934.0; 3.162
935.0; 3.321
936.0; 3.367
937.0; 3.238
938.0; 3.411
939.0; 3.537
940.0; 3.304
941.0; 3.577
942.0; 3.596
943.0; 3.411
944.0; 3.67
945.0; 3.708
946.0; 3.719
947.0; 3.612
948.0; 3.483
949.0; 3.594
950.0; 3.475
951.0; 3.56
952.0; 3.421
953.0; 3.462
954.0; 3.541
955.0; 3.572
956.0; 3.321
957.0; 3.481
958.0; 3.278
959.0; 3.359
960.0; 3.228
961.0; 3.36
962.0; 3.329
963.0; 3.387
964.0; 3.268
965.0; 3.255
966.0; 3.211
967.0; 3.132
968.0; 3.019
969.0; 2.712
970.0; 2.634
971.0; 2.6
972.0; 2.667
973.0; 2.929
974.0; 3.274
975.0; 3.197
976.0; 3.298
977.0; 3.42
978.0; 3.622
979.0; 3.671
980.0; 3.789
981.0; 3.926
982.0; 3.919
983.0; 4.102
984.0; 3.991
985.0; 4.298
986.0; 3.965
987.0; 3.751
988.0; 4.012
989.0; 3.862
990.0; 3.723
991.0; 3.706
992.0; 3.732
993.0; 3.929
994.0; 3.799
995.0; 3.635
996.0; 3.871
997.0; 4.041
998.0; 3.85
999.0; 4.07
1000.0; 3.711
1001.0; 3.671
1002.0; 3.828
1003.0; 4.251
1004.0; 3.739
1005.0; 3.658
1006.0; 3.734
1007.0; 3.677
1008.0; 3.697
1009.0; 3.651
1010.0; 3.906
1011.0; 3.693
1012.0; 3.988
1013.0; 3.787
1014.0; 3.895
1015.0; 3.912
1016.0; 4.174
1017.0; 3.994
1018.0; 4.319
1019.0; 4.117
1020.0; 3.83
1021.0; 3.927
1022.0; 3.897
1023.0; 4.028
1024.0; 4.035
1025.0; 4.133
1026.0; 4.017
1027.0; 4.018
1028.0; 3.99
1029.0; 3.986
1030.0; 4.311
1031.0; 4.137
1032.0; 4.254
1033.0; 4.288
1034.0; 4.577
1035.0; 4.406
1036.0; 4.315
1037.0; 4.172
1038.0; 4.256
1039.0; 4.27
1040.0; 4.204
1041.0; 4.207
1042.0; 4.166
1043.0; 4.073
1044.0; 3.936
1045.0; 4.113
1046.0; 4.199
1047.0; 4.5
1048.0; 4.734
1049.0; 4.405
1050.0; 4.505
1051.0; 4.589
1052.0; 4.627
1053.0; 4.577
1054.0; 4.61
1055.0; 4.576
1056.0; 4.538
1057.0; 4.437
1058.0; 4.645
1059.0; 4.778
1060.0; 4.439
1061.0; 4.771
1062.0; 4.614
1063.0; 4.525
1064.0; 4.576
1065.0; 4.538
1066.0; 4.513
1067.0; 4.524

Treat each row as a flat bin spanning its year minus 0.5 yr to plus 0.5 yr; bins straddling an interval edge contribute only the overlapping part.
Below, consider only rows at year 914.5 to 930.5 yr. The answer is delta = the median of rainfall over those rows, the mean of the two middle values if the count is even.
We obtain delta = 2.4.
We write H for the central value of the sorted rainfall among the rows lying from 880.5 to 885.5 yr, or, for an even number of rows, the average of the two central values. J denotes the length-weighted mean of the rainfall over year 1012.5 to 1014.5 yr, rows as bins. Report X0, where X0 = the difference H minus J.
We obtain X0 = -0.3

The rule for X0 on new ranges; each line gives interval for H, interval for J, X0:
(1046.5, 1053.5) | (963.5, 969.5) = 1.5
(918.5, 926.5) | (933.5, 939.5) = -0.9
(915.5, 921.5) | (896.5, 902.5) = -0.1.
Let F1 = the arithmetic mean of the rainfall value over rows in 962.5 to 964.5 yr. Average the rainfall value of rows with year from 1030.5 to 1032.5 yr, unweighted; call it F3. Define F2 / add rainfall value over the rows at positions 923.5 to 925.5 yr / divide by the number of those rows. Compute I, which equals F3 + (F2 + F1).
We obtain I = 10.0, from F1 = 3.3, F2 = 2.5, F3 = 4.2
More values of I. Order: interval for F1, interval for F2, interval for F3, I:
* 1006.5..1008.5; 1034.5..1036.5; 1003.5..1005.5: 11.7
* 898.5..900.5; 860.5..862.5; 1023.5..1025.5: 10.5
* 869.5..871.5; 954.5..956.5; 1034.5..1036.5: 11.9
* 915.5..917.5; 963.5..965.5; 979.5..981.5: 9.2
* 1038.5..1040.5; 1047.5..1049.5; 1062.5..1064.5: 13.4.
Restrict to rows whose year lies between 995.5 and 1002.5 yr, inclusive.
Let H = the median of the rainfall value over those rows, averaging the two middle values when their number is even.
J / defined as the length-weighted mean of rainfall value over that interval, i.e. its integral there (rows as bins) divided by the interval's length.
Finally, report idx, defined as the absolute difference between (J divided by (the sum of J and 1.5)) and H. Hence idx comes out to 3.1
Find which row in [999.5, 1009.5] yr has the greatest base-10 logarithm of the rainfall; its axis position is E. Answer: 1003.0 yr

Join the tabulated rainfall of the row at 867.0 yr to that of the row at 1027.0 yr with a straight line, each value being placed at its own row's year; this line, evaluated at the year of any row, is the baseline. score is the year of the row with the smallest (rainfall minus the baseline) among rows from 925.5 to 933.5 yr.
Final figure 926.0 yr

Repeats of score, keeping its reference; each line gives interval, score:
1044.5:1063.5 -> 1045.0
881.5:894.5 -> 893.0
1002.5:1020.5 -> 1009.0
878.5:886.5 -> 886.0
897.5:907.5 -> 905.0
